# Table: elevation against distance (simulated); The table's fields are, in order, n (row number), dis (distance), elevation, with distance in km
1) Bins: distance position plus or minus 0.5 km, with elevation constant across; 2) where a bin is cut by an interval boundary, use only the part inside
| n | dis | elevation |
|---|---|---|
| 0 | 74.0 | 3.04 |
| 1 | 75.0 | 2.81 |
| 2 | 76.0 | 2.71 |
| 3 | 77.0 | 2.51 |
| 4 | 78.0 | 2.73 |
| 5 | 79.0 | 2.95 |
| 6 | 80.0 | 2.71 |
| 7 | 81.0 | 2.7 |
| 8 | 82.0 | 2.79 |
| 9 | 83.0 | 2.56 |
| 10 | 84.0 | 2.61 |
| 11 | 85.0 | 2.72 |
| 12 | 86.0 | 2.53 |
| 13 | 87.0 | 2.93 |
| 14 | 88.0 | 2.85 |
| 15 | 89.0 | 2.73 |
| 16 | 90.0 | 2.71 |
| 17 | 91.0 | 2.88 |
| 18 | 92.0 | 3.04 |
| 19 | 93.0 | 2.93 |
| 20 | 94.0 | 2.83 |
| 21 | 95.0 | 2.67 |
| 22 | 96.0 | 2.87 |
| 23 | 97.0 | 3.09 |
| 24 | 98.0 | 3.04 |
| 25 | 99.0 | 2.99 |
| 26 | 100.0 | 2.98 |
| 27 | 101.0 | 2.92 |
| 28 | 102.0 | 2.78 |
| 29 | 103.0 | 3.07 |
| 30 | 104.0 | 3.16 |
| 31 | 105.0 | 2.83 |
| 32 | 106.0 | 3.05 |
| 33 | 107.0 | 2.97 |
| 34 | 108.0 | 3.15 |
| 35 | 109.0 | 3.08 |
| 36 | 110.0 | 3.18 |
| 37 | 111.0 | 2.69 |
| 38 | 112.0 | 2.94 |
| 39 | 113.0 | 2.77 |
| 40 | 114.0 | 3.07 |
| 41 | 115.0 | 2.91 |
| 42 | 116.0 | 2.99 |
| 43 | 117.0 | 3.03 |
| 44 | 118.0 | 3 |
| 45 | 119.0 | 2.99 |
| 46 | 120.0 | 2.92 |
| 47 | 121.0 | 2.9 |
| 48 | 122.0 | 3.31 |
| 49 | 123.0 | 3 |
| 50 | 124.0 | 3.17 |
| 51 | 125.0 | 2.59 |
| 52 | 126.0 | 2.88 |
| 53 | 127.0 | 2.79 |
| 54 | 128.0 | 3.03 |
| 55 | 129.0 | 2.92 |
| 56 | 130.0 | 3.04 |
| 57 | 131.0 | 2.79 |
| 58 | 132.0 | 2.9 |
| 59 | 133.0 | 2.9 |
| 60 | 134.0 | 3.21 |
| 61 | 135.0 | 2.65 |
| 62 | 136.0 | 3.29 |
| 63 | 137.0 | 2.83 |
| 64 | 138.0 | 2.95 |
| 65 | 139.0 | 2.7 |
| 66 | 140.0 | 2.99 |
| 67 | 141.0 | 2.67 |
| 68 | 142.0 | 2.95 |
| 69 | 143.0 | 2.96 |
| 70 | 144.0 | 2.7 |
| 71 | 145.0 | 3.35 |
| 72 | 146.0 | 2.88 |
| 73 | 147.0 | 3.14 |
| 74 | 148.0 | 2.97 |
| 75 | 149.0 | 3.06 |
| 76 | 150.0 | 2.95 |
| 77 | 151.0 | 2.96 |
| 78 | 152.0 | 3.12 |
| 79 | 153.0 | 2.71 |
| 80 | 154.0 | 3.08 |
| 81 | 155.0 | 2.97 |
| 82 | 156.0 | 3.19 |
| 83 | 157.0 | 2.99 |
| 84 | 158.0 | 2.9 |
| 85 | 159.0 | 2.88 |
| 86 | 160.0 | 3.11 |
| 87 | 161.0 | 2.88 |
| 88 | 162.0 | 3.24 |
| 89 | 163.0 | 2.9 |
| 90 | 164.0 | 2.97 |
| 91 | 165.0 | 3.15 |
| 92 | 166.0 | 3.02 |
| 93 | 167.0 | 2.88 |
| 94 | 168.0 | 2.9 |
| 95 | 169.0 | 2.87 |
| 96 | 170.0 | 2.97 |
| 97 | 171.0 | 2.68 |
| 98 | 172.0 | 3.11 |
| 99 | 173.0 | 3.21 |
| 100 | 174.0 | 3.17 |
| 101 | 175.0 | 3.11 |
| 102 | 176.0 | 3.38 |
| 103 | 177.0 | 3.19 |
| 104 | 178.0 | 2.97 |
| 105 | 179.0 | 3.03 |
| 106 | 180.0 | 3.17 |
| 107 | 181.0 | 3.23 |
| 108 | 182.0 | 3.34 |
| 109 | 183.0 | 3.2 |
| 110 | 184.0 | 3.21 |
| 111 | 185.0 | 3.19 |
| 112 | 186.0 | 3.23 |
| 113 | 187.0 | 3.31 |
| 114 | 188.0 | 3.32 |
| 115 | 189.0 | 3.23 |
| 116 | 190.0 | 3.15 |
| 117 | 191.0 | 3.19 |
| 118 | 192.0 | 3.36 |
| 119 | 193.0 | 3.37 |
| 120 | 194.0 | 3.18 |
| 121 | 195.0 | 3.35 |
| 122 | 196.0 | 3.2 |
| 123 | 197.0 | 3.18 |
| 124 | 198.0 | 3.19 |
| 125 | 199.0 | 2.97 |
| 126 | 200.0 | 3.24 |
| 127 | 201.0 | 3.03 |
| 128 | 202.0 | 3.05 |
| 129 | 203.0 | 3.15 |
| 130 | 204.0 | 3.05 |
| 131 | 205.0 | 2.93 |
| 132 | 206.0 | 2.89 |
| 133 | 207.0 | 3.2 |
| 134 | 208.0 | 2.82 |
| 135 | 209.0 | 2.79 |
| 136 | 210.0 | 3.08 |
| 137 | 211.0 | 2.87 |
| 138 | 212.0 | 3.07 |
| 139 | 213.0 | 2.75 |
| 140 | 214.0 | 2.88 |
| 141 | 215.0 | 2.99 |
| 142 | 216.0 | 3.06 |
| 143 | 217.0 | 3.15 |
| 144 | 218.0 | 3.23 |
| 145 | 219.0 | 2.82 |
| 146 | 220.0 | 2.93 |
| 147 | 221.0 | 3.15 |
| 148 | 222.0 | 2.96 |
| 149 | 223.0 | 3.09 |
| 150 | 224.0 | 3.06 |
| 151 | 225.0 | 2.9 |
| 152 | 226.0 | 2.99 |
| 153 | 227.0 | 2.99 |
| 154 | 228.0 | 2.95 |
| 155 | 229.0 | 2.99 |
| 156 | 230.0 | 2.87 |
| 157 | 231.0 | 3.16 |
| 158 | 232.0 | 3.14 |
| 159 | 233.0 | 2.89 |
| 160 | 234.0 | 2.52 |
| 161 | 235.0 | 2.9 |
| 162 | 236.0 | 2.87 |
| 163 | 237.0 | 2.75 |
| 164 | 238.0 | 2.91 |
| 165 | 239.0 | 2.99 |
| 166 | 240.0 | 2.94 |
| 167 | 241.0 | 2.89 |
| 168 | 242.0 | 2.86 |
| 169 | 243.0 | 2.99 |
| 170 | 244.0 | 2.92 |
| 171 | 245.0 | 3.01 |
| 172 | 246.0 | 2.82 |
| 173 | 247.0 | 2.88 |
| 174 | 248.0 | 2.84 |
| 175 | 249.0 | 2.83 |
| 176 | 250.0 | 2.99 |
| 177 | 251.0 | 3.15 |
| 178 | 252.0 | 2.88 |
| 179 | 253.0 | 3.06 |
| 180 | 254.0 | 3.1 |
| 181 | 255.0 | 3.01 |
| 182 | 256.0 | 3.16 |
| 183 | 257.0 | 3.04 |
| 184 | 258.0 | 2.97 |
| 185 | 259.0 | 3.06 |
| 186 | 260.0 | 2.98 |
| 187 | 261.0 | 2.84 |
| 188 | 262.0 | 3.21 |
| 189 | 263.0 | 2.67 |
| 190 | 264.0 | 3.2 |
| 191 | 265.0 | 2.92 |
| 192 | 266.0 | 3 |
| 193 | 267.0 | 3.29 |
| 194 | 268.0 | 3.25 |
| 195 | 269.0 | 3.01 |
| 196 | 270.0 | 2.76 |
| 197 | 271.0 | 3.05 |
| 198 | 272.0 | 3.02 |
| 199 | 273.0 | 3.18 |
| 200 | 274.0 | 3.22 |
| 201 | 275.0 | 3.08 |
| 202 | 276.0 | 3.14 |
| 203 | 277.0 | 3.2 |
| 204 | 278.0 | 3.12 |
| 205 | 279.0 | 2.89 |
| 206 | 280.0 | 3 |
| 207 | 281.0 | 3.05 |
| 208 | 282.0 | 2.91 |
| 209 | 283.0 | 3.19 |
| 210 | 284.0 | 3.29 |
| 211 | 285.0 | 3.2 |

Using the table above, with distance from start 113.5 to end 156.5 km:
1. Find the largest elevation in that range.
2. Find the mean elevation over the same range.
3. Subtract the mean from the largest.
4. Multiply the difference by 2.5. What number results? 0.97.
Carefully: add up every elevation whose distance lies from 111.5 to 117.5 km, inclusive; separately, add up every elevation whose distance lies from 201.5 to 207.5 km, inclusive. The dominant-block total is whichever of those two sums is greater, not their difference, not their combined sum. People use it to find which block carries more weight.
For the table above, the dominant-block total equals 18.3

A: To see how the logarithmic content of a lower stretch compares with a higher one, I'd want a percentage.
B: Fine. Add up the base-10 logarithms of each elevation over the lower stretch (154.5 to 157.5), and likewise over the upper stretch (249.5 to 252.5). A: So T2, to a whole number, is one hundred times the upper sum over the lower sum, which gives 99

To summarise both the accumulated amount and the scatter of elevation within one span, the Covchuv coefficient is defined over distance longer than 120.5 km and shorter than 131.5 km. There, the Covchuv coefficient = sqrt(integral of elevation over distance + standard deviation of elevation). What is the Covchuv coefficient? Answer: 5.71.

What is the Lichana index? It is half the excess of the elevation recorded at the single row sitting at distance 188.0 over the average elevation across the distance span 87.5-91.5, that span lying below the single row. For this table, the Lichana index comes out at 0.3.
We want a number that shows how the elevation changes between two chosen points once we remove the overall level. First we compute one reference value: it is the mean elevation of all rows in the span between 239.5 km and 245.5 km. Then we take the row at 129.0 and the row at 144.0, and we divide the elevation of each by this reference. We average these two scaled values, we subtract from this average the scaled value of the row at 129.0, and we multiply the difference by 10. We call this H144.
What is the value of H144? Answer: -0.4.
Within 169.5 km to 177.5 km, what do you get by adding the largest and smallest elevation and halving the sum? 3.03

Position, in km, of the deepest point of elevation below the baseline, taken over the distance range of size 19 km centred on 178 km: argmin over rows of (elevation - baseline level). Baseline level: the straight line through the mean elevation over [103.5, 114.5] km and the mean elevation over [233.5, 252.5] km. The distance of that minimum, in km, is 171.0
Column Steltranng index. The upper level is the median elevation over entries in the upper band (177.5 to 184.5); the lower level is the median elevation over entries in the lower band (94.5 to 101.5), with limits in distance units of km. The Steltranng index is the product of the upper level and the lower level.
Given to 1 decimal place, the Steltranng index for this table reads 9.5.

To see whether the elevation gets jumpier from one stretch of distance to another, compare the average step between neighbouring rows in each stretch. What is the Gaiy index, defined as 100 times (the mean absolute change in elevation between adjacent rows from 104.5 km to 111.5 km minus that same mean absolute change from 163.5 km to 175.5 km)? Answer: 5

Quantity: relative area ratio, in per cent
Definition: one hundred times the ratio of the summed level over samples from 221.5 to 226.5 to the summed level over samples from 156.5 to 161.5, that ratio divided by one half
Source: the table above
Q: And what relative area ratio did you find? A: 203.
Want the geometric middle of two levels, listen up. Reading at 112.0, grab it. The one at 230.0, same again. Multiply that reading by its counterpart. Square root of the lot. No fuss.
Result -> 2.90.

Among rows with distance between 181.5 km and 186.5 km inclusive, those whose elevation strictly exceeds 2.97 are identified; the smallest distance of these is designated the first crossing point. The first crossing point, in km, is 182.0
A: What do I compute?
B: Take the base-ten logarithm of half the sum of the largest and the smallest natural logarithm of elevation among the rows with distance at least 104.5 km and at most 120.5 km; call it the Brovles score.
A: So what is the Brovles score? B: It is 0.031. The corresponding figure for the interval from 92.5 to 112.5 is 0.029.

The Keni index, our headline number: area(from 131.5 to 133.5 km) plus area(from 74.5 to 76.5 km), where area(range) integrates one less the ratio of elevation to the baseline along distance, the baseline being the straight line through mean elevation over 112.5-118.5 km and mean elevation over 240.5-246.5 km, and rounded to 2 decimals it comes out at 0.18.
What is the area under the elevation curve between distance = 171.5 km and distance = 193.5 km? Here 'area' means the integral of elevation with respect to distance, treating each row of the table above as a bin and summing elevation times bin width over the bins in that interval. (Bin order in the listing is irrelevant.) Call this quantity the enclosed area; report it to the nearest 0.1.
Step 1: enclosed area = 70.7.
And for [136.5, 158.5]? 65.0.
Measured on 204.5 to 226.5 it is 65.6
